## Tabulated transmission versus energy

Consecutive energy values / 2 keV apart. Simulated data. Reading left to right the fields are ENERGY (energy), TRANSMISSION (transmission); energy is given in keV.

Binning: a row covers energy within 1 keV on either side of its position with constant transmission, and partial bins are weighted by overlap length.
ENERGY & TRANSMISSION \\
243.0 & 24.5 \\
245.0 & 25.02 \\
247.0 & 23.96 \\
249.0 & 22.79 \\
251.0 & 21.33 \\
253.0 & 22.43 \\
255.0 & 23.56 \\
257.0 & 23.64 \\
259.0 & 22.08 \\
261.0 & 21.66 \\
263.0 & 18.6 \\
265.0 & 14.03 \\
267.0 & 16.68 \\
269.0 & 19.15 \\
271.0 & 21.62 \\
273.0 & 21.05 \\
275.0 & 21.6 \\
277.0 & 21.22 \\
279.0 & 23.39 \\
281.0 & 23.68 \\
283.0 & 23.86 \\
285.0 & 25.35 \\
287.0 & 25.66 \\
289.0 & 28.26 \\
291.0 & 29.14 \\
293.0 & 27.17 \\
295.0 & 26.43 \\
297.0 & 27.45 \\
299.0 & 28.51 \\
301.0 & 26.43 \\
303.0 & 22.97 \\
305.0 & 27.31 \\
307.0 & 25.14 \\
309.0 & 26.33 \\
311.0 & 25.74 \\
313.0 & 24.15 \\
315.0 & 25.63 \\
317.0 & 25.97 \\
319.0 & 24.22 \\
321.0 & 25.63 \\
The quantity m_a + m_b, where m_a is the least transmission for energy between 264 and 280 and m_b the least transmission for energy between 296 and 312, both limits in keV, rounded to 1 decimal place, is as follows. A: 37.0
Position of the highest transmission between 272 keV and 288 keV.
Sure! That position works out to 287.0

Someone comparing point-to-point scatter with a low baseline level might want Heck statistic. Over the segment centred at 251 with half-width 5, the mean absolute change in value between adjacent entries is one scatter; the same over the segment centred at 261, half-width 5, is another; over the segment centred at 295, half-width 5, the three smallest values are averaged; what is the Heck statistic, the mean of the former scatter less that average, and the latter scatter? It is -11.7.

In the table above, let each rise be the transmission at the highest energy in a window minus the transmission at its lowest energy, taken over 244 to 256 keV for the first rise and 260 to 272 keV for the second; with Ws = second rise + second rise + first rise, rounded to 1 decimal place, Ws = -1.5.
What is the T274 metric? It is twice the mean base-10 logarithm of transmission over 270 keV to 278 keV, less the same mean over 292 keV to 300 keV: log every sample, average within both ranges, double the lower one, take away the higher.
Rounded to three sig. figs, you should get 1.22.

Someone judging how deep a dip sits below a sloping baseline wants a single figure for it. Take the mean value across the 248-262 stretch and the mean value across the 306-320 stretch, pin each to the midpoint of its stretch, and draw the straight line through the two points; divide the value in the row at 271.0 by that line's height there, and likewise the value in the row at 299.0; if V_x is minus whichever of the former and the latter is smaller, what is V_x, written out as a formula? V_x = -0.93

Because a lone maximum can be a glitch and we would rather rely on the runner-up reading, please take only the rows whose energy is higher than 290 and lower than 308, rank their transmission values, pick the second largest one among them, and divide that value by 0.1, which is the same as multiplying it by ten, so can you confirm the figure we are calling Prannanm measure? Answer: 285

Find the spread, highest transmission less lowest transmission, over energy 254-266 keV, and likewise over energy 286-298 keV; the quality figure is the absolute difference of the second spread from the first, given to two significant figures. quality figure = 6.1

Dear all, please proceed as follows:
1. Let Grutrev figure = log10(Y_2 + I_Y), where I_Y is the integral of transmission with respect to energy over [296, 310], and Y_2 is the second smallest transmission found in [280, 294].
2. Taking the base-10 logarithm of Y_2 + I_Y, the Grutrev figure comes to 2.593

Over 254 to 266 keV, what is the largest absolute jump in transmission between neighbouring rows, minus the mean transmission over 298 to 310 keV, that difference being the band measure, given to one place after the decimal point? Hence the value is -21.5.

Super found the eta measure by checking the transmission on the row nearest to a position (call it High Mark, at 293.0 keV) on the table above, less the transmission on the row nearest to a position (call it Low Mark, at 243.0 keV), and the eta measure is 2.7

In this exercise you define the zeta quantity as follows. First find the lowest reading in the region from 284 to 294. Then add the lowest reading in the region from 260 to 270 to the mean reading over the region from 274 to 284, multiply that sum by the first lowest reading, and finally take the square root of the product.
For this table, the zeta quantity 30.5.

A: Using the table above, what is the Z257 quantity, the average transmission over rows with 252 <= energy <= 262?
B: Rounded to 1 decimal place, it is 22.7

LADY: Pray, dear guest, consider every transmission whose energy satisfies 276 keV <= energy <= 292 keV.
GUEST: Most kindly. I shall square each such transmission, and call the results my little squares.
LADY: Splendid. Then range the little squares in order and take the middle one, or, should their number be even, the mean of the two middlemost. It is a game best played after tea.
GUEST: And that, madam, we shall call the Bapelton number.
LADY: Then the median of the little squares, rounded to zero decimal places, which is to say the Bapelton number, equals 606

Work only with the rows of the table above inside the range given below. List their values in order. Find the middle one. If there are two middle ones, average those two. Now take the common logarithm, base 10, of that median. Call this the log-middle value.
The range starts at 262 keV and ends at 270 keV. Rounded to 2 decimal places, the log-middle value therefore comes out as 1.25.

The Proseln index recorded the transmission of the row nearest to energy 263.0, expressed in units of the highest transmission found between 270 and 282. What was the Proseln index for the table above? 0.79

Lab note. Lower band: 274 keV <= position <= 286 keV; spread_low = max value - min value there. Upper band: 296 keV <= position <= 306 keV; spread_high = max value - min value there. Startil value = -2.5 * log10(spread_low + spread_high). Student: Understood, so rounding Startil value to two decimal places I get -2.46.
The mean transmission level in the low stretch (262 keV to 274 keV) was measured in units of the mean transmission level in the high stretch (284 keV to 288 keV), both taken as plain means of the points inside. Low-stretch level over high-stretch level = 0.73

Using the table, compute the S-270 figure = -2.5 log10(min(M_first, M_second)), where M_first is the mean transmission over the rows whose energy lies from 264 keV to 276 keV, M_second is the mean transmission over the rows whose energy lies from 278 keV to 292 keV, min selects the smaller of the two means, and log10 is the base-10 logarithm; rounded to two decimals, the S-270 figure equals -3.20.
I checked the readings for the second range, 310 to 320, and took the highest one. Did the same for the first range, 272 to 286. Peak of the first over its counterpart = 0.98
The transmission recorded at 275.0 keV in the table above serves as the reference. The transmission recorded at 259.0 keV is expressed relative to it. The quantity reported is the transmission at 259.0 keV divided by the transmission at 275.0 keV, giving 1.02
